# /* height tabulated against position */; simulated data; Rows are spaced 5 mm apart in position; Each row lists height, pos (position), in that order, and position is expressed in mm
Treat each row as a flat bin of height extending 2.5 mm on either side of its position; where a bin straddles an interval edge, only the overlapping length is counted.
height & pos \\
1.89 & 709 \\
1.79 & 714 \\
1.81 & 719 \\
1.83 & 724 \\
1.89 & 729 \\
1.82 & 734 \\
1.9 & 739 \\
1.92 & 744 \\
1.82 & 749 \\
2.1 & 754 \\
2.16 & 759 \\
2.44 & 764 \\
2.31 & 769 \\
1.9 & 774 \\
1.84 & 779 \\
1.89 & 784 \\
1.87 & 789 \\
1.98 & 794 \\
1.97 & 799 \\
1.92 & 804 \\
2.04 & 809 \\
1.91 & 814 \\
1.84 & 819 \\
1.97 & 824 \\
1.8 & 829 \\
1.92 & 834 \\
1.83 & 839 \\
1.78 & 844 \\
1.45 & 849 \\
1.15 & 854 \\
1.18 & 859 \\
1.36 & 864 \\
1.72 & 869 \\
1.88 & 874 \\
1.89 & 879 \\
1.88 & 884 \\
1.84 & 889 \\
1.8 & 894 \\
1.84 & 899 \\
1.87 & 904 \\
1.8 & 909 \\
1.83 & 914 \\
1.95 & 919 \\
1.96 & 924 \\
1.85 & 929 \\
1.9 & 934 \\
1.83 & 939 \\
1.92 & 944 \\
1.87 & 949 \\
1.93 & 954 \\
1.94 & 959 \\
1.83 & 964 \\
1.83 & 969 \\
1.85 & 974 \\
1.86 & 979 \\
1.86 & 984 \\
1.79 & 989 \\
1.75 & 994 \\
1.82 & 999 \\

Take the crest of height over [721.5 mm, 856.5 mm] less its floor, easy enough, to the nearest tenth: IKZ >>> 1.3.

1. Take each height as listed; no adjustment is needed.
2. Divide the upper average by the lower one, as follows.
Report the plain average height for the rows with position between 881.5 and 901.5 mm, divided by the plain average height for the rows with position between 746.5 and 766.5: 0.86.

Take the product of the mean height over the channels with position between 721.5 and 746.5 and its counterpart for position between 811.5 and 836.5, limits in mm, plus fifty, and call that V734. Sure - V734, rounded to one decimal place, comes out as 53.5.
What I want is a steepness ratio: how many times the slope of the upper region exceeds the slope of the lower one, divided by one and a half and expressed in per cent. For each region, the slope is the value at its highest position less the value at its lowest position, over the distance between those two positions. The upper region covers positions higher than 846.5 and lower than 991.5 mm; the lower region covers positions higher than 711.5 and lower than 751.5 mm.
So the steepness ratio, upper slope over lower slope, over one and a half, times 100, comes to 189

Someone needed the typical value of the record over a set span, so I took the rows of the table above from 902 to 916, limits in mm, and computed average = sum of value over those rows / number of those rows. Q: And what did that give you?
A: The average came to 1.83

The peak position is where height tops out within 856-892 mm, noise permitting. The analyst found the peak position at 879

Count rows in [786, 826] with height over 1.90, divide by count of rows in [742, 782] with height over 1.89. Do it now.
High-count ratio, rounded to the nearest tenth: 1.0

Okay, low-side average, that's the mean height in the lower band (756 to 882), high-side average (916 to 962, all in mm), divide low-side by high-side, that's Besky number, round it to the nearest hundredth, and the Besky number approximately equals 0.97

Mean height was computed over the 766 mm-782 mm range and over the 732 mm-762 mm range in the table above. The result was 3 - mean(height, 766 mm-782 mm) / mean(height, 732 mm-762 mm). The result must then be 1.97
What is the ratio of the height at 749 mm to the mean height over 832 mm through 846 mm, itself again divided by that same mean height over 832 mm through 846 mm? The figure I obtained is 0.536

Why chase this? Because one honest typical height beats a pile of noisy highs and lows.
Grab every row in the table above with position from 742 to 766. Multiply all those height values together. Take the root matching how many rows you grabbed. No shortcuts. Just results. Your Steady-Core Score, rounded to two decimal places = 2.08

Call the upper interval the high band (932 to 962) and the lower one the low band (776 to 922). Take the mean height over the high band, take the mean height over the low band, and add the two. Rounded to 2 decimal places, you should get 3.69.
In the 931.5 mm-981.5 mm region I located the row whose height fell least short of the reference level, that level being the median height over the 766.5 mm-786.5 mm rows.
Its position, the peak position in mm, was 959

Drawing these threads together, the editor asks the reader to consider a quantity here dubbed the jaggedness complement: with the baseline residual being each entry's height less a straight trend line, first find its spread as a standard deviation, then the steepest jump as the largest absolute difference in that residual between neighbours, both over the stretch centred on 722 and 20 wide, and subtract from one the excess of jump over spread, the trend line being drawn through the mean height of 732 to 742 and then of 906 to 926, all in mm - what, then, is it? 0.98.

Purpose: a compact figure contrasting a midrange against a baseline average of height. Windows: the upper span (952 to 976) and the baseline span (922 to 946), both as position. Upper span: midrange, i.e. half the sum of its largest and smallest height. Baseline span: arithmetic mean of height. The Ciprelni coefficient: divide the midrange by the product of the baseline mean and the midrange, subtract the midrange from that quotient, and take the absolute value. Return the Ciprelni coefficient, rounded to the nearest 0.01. 1.36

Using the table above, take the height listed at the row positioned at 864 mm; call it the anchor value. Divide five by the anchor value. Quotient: 3.68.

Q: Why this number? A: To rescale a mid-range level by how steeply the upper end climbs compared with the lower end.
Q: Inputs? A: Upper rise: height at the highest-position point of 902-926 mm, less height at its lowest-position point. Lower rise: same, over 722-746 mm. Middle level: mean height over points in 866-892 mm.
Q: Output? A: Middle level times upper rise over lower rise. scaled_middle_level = 1.8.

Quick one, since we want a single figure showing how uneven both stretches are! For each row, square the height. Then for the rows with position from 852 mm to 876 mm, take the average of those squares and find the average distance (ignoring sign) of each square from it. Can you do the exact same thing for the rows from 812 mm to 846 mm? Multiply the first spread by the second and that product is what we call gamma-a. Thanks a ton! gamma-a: 0.18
